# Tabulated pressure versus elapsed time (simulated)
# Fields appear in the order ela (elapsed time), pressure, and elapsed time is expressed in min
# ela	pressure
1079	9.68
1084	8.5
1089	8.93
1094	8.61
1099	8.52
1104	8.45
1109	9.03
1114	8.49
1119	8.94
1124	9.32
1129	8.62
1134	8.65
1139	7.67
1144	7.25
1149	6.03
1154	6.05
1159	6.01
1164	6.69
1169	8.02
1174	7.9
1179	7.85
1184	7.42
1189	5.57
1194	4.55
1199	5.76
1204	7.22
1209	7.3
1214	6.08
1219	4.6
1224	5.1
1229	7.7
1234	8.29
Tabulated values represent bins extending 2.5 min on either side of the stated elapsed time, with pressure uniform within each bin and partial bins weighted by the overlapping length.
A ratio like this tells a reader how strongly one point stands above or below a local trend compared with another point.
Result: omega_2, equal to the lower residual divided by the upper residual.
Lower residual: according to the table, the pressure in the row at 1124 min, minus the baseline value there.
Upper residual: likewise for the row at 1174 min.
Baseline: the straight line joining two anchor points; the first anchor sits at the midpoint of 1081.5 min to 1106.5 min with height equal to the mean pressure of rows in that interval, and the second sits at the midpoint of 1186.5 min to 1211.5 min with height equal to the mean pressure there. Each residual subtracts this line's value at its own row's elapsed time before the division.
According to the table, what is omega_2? 1.2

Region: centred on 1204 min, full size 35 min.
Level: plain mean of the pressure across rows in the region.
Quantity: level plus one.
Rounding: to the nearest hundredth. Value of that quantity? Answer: 6.87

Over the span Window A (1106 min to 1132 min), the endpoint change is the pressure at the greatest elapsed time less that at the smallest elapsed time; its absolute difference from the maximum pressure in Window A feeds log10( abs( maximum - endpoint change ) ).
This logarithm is 0.99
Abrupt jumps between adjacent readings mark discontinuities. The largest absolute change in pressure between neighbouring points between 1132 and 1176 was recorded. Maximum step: 1.33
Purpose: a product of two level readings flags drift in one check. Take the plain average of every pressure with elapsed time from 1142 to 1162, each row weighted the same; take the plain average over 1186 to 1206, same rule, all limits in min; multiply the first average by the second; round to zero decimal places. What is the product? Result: 37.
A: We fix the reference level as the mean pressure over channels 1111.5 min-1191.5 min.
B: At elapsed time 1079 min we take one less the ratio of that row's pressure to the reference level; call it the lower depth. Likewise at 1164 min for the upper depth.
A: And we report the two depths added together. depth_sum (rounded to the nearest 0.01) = -0.17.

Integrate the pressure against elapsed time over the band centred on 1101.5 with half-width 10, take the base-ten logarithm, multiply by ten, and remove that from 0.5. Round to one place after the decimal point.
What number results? -21.9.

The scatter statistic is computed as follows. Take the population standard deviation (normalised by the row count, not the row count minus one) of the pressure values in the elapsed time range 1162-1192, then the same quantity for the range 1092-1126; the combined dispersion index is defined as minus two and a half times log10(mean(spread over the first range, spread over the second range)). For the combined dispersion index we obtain 0.6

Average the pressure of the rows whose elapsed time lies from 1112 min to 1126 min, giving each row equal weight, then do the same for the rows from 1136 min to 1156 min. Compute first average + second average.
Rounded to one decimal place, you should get 15.7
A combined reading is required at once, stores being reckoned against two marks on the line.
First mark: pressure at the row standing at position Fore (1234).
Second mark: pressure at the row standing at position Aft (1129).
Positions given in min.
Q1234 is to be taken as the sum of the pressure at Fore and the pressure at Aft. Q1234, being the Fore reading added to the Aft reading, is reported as 16.9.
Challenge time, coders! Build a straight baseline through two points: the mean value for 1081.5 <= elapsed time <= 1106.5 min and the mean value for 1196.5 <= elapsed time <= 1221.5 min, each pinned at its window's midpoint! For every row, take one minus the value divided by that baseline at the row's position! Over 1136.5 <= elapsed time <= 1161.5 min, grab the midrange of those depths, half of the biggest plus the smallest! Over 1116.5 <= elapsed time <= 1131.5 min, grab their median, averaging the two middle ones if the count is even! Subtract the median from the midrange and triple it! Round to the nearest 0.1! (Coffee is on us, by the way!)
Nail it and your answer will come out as 0.6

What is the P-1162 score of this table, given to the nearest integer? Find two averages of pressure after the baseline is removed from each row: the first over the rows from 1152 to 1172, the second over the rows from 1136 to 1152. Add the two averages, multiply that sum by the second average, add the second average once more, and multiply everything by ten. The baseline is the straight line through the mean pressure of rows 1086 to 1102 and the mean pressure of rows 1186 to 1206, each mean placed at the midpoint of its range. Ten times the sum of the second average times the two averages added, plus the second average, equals -2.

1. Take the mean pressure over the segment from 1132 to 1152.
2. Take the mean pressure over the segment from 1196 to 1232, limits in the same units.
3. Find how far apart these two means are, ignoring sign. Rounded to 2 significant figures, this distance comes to 1.1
